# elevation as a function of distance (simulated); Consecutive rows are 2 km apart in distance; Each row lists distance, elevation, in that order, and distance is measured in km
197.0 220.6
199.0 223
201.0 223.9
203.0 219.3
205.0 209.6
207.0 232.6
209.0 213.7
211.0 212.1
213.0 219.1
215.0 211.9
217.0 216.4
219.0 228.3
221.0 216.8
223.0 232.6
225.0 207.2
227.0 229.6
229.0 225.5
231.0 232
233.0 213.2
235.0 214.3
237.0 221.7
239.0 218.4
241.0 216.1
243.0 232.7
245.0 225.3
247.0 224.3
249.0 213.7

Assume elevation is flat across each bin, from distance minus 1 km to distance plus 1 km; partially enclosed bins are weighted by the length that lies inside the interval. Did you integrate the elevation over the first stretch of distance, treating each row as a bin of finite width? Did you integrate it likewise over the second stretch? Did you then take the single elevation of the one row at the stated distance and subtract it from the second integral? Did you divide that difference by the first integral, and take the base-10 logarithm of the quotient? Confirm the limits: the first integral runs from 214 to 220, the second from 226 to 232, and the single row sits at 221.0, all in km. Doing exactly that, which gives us -0.055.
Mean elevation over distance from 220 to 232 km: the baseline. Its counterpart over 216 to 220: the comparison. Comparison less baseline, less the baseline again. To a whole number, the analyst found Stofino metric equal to -226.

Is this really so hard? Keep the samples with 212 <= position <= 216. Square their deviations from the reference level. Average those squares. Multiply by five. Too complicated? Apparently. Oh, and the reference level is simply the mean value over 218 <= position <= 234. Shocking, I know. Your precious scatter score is 357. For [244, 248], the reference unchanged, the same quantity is 15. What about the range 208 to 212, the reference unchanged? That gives 529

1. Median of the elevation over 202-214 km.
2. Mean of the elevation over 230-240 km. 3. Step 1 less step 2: -3.5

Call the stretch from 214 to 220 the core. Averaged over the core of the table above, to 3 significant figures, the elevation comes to 219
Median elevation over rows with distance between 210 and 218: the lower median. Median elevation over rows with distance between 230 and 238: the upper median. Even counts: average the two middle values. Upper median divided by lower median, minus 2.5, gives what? -1.48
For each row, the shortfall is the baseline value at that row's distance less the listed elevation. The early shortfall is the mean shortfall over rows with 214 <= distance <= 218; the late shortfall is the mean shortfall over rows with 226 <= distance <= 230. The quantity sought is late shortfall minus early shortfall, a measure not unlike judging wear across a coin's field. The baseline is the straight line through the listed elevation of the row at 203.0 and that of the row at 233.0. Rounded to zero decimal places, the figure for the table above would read -16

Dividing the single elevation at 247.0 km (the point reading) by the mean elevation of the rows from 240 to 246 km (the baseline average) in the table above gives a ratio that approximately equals 1.00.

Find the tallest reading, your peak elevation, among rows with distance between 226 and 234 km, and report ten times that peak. 2320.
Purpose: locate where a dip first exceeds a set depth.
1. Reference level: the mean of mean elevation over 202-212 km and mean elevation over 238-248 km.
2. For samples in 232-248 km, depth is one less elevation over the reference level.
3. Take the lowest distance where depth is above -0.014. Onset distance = 233.0 km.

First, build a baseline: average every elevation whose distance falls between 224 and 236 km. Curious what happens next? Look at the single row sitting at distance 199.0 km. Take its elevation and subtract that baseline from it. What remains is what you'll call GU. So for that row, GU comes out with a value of 2.7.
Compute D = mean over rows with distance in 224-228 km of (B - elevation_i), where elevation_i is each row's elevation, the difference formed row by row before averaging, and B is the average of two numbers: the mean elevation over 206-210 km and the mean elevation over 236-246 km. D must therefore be 5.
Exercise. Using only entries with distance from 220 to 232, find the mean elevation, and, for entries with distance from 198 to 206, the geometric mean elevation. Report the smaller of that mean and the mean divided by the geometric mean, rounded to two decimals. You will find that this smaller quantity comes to 1.02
